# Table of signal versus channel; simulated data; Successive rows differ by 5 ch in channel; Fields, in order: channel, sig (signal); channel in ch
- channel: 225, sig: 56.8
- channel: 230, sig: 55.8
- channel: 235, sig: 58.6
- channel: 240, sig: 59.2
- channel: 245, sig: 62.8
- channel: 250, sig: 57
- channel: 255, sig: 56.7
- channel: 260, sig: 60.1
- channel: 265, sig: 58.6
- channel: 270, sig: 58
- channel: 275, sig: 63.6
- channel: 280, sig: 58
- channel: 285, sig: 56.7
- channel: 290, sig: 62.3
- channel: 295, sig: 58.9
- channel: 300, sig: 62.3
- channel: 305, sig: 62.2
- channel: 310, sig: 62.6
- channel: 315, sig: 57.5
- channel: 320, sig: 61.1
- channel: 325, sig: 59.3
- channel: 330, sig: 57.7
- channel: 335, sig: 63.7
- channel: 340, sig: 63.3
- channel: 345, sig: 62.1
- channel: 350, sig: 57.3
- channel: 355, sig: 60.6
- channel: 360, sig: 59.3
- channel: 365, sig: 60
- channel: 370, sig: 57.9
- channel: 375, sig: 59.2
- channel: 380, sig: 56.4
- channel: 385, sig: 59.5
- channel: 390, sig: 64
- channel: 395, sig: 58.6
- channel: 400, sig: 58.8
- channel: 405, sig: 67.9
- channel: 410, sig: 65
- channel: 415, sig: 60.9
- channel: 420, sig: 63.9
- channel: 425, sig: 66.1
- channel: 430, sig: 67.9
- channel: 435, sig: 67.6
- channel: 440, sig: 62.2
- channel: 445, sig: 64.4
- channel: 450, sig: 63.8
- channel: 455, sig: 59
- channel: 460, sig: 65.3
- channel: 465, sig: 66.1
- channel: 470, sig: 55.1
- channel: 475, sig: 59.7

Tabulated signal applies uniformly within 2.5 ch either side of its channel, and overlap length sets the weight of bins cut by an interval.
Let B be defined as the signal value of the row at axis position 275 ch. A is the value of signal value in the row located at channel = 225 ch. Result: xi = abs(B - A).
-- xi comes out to 7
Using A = 56.8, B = 63.6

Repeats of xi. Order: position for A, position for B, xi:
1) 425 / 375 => 7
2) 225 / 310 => 6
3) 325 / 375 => 0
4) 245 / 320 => 2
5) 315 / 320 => 4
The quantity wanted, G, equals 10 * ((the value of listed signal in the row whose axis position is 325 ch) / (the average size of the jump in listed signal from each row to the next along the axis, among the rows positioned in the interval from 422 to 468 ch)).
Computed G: 214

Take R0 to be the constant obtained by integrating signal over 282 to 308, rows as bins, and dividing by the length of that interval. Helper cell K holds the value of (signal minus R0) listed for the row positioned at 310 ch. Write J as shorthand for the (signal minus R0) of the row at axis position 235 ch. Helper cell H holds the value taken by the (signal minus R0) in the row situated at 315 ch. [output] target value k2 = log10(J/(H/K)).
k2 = 0.1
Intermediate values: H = -3.0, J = -1.9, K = 2.1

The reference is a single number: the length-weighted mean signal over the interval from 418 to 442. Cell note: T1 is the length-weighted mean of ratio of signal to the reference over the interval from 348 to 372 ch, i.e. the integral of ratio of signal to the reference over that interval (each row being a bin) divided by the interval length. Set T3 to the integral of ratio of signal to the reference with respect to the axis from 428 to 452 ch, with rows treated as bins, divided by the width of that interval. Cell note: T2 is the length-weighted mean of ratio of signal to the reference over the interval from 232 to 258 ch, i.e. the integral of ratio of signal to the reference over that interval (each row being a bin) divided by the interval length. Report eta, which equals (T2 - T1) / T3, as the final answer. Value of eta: 0.00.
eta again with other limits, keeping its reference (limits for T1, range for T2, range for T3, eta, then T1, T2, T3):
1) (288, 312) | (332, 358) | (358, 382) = -0.01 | 0.94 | 0.934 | 0.893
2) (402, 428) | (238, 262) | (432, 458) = -0.09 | 0.99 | 0.901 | 0.968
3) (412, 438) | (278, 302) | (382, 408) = -0.09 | 0.99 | 0.908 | 0.940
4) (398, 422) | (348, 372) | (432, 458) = -0.07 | 0.97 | 0.900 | 0.968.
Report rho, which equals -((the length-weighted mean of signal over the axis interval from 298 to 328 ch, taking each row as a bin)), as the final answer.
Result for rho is -61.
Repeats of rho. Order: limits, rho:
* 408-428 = -64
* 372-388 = -59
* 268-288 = -59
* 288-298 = -61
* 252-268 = -58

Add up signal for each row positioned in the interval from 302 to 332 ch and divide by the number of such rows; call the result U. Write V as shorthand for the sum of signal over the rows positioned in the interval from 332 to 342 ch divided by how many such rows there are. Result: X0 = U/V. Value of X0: 0.95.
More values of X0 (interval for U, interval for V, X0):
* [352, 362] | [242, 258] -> 1.02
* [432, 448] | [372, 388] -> 1.11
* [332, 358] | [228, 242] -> 1.06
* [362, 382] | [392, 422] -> 0.93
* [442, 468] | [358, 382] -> 1.09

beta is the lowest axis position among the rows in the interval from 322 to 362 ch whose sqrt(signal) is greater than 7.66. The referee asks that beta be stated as 325 ch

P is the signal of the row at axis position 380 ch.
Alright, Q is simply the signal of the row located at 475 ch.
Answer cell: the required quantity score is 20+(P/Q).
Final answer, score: 20.9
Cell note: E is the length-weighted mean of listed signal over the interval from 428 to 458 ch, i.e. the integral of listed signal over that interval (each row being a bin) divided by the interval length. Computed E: 64.1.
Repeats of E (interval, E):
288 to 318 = 60.9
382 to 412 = 62.2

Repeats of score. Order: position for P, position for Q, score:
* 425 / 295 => 21.1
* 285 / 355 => 20.9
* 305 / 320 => 21.0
